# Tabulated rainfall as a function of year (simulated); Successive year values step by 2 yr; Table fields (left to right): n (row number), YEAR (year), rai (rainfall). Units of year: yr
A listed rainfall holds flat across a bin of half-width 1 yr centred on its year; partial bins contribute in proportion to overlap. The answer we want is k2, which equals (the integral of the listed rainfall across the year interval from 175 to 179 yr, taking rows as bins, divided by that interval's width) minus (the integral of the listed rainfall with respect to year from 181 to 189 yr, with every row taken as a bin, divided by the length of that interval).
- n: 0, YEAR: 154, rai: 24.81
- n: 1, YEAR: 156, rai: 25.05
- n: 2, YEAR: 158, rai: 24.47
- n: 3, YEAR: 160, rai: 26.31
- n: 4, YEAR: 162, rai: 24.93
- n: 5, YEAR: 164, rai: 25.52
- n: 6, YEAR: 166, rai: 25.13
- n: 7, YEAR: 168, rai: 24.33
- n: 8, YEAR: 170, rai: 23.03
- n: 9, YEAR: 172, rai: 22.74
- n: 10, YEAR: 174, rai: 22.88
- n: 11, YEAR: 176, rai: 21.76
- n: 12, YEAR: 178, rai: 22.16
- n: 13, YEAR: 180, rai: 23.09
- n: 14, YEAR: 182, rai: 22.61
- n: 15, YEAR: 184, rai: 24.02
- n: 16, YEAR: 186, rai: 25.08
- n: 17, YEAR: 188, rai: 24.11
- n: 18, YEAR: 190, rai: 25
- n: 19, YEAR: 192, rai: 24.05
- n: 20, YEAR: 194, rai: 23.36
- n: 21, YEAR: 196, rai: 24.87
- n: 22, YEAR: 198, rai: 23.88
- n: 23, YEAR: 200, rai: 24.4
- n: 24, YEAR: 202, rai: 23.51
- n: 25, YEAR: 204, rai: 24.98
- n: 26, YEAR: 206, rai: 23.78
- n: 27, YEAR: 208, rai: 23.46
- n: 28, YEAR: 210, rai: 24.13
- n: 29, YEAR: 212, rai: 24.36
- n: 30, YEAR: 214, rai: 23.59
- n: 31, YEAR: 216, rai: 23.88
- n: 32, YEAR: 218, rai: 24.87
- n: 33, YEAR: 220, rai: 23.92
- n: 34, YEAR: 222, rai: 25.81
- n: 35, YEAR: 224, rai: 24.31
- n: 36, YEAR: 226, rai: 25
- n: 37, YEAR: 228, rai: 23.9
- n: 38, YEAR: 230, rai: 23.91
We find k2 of -2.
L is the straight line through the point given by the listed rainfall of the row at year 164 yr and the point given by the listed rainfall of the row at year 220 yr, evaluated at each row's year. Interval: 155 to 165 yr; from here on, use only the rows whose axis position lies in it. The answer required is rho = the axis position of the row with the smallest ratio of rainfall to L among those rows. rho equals 158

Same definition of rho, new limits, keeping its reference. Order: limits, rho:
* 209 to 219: 214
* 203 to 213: 208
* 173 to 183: 176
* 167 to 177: 176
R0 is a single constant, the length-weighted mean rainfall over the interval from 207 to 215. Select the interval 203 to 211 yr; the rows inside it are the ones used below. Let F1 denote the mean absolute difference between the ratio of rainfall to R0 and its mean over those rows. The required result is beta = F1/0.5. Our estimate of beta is 0.039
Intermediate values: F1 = 0.020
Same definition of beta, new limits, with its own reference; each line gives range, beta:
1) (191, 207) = 0.041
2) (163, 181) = 0.089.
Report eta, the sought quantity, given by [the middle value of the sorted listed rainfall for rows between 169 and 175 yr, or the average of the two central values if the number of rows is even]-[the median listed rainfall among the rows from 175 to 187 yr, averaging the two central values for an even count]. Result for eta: 0.03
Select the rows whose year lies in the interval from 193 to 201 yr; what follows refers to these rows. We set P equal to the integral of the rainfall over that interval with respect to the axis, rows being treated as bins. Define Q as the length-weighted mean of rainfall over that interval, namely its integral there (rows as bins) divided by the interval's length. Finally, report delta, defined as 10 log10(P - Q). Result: 22.3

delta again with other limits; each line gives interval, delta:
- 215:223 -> 22.4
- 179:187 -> 22.2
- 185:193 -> 22.4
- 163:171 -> 22.3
